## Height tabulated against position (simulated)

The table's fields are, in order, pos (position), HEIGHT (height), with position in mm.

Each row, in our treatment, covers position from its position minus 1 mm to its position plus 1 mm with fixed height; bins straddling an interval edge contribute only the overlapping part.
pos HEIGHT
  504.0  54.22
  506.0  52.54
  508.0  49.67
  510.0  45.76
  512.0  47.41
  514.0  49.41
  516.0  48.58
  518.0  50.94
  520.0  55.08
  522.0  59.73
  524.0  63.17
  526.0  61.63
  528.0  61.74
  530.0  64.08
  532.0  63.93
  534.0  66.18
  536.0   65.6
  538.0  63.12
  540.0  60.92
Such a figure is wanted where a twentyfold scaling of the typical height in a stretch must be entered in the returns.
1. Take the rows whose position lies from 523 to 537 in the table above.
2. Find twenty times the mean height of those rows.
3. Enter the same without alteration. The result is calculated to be 1275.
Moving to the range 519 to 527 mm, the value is 1198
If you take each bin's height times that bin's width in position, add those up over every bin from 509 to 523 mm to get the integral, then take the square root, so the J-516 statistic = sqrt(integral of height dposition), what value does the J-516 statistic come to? 26.7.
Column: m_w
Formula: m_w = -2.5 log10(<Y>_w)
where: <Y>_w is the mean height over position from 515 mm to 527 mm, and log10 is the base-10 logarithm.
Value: -4.38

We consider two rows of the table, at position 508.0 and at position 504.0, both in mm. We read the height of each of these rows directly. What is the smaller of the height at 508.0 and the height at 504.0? 50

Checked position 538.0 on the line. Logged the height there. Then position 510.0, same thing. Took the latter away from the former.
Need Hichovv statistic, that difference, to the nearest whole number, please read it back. 17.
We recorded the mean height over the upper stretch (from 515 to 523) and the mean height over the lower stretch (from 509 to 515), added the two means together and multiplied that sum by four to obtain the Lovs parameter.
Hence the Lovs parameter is 404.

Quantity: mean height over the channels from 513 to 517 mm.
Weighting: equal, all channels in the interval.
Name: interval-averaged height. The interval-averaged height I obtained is 49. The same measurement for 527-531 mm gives 63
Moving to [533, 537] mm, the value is 66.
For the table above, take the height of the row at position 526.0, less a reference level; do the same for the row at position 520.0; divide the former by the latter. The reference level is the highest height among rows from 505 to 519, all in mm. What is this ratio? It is 4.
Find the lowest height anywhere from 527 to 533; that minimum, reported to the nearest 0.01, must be 61.74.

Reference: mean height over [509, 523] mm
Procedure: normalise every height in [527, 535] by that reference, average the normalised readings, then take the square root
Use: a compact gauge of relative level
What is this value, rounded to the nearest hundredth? 1.12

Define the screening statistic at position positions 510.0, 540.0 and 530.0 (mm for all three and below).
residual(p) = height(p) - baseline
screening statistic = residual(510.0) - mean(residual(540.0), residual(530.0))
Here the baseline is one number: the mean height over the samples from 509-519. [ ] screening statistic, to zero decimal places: -17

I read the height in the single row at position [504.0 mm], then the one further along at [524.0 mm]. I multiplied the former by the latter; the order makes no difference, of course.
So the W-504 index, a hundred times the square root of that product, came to 5852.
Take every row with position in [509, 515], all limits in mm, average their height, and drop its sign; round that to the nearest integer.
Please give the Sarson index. 48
